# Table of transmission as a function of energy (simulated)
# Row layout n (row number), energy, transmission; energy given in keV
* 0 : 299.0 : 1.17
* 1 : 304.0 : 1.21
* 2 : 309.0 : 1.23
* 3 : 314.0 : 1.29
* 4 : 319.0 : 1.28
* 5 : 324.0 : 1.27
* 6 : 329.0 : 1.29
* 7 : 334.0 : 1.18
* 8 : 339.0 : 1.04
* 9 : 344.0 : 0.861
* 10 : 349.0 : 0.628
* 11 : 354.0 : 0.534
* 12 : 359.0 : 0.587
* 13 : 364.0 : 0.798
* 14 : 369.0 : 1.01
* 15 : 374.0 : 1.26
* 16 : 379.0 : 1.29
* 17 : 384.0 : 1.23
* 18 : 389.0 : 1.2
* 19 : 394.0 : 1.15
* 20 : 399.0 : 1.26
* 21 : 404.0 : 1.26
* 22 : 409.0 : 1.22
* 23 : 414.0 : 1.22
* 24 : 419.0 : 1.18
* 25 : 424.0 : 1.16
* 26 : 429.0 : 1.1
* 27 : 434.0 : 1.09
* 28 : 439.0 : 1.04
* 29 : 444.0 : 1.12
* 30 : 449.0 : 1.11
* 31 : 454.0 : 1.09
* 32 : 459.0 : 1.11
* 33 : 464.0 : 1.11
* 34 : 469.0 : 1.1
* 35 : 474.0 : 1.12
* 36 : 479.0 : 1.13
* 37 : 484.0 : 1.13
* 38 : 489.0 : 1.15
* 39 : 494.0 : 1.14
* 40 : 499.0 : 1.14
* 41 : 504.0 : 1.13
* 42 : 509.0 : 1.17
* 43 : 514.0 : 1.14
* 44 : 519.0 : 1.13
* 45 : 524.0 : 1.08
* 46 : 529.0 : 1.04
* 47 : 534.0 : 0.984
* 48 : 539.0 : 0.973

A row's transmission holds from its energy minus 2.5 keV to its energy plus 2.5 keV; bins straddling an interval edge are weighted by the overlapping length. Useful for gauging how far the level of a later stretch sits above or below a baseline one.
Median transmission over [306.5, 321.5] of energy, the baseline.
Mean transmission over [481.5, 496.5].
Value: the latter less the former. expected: -0.14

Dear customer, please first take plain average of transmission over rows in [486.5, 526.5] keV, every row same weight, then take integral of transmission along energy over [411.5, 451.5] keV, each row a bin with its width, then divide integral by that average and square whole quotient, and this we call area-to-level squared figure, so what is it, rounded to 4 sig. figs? 1579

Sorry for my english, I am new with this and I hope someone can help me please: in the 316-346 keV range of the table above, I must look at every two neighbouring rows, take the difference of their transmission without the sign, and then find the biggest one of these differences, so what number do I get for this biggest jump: 0.18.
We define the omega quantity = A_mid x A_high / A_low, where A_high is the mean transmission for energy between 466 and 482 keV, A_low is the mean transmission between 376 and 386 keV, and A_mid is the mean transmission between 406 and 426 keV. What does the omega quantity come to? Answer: 1.06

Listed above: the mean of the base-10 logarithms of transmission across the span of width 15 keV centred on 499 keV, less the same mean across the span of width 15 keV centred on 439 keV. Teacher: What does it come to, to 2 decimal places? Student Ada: 0.02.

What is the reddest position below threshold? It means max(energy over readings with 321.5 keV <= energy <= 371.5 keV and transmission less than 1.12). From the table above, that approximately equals 369.0 keV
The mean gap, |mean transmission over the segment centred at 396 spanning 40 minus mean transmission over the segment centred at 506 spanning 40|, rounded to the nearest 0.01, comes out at 0.09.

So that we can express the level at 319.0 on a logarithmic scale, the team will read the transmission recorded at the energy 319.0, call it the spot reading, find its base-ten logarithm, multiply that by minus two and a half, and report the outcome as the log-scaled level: -0.27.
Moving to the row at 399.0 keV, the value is -0.25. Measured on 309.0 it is -0.22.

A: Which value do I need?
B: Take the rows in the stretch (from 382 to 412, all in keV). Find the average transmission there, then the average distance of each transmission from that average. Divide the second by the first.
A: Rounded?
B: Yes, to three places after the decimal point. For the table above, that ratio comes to 0.025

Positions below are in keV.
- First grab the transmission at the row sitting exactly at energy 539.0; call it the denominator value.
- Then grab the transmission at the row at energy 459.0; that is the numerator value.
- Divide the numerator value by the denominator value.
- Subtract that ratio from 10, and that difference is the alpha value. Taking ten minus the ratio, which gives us 8.86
